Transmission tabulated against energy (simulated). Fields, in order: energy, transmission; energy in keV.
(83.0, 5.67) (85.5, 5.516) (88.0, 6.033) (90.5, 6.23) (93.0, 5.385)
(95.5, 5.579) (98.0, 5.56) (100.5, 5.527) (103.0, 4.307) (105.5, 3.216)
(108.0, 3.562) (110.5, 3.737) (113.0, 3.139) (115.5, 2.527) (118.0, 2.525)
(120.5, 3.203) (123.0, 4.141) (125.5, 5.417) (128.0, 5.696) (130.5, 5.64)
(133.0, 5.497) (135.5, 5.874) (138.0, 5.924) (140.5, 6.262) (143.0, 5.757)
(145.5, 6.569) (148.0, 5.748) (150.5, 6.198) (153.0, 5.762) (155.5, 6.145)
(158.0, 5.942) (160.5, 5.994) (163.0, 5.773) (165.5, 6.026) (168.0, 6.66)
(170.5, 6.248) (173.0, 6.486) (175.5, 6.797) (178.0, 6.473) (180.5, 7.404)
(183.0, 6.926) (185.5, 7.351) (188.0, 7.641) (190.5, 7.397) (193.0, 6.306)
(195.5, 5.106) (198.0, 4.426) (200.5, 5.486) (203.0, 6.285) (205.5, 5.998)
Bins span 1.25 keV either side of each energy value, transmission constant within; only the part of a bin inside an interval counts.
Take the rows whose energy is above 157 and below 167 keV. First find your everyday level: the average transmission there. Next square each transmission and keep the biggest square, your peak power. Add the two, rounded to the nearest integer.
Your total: 42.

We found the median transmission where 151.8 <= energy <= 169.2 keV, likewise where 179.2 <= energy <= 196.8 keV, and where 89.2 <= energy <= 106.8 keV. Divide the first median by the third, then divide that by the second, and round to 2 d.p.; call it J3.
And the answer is 0.15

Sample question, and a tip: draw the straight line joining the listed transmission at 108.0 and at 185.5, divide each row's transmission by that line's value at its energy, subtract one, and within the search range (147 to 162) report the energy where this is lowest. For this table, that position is 160.5 keV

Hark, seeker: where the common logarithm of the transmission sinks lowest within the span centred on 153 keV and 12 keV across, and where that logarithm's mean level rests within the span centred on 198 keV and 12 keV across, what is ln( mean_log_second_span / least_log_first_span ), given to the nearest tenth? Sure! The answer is 0.0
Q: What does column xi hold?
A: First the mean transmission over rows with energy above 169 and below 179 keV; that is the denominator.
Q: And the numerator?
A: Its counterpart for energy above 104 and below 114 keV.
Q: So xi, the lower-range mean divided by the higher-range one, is 0.53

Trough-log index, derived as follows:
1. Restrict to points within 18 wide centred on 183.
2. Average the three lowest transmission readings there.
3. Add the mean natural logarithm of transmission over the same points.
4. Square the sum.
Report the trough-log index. 76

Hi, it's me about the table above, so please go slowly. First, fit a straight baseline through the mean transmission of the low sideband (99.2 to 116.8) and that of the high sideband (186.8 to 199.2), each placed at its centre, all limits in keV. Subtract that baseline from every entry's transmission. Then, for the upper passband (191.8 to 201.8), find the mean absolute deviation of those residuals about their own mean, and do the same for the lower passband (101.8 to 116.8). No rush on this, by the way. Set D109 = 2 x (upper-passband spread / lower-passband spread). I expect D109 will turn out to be 2.2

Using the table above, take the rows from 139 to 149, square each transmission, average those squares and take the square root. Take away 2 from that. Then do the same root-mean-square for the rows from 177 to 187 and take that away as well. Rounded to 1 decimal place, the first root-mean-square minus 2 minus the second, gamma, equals -3.0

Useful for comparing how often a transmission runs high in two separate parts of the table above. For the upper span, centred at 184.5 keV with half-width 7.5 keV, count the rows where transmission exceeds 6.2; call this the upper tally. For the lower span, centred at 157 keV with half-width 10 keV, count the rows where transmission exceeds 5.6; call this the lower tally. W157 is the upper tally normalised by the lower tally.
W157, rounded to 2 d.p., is 0.75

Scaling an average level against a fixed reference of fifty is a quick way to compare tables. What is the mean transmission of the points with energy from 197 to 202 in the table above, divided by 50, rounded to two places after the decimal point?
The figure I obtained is 0.10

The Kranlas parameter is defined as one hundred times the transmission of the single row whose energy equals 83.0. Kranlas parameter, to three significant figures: 567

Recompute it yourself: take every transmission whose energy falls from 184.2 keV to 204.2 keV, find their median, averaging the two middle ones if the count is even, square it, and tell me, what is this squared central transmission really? 40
